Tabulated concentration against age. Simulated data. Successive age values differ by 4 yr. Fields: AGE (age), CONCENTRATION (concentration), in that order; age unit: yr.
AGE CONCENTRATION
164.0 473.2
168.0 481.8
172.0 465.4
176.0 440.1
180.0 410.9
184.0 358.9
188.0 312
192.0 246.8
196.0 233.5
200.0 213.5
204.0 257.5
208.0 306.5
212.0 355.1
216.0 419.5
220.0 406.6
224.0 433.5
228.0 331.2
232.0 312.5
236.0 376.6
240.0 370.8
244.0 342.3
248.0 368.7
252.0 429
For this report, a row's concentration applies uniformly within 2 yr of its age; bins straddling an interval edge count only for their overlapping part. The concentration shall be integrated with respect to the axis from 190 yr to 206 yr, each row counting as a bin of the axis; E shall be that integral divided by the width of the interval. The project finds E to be 238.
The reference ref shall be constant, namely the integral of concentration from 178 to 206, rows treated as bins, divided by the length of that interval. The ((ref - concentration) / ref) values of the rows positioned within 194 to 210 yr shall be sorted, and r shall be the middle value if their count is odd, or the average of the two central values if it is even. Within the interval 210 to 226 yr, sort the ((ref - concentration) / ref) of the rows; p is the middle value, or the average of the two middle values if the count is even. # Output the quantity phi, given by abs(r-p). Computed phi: 0.6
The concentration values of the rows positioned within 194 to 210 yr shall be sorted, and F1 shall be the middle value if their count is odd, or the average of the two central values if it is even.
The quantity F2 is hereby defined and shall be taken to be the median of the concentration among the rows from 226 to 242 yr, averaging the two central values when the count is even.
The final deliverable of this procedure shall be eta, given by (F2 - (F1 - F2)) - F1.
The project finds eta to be 211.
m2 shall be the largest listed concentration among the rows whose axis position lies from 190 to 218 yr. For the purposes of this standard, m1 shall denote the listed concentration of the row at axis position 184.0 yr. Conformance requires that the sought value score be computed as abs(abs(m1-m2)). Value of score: 61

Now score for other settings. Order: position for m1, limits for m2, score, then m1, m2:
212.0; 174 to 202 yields 85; 355.1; 440.1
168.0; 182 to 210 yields 123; 481.8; 358.9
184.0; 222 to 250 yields 75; 358.9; 433.5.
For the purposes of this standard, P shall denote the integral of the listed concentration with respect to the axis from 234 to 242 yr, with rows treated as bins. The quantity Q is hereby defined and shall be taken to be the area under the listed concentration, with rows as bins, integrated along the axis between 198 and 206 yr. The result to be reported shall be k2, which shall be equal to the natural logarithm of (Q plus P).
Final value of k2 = 8.49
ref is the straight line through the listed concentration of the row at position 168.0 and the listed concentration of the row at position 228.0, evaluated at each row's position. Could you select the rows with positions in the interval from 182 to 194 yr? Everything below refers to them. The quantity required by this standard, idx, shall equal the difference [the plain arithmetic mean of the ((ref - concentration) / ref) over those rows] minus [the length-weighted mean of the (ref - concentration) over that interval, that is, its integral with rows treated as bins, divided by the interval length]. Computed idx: -125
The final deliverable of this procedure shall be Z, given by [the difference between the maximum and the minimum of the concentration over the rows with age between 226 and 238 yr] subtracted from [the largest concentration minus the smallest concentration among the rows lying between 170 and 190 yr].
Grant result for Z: 89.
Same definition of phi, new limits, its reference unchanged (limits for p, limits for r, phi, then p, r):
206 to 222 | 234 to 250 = 0.0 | -0.3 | -0.3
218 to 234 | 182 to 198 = 0.3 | -0.3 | 0.0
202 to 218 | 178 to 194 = 0.0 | -0.1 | -0.2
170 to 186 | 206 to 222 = 0.2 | -0.5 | -0.3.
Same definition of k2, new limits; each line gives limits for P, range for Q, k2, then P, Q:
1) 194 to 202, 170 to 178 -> 8.60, 1788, 3622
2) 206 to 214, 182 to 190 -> 8.58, 2646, 2684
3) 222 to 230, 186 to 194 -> 8.57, 3059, 2235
